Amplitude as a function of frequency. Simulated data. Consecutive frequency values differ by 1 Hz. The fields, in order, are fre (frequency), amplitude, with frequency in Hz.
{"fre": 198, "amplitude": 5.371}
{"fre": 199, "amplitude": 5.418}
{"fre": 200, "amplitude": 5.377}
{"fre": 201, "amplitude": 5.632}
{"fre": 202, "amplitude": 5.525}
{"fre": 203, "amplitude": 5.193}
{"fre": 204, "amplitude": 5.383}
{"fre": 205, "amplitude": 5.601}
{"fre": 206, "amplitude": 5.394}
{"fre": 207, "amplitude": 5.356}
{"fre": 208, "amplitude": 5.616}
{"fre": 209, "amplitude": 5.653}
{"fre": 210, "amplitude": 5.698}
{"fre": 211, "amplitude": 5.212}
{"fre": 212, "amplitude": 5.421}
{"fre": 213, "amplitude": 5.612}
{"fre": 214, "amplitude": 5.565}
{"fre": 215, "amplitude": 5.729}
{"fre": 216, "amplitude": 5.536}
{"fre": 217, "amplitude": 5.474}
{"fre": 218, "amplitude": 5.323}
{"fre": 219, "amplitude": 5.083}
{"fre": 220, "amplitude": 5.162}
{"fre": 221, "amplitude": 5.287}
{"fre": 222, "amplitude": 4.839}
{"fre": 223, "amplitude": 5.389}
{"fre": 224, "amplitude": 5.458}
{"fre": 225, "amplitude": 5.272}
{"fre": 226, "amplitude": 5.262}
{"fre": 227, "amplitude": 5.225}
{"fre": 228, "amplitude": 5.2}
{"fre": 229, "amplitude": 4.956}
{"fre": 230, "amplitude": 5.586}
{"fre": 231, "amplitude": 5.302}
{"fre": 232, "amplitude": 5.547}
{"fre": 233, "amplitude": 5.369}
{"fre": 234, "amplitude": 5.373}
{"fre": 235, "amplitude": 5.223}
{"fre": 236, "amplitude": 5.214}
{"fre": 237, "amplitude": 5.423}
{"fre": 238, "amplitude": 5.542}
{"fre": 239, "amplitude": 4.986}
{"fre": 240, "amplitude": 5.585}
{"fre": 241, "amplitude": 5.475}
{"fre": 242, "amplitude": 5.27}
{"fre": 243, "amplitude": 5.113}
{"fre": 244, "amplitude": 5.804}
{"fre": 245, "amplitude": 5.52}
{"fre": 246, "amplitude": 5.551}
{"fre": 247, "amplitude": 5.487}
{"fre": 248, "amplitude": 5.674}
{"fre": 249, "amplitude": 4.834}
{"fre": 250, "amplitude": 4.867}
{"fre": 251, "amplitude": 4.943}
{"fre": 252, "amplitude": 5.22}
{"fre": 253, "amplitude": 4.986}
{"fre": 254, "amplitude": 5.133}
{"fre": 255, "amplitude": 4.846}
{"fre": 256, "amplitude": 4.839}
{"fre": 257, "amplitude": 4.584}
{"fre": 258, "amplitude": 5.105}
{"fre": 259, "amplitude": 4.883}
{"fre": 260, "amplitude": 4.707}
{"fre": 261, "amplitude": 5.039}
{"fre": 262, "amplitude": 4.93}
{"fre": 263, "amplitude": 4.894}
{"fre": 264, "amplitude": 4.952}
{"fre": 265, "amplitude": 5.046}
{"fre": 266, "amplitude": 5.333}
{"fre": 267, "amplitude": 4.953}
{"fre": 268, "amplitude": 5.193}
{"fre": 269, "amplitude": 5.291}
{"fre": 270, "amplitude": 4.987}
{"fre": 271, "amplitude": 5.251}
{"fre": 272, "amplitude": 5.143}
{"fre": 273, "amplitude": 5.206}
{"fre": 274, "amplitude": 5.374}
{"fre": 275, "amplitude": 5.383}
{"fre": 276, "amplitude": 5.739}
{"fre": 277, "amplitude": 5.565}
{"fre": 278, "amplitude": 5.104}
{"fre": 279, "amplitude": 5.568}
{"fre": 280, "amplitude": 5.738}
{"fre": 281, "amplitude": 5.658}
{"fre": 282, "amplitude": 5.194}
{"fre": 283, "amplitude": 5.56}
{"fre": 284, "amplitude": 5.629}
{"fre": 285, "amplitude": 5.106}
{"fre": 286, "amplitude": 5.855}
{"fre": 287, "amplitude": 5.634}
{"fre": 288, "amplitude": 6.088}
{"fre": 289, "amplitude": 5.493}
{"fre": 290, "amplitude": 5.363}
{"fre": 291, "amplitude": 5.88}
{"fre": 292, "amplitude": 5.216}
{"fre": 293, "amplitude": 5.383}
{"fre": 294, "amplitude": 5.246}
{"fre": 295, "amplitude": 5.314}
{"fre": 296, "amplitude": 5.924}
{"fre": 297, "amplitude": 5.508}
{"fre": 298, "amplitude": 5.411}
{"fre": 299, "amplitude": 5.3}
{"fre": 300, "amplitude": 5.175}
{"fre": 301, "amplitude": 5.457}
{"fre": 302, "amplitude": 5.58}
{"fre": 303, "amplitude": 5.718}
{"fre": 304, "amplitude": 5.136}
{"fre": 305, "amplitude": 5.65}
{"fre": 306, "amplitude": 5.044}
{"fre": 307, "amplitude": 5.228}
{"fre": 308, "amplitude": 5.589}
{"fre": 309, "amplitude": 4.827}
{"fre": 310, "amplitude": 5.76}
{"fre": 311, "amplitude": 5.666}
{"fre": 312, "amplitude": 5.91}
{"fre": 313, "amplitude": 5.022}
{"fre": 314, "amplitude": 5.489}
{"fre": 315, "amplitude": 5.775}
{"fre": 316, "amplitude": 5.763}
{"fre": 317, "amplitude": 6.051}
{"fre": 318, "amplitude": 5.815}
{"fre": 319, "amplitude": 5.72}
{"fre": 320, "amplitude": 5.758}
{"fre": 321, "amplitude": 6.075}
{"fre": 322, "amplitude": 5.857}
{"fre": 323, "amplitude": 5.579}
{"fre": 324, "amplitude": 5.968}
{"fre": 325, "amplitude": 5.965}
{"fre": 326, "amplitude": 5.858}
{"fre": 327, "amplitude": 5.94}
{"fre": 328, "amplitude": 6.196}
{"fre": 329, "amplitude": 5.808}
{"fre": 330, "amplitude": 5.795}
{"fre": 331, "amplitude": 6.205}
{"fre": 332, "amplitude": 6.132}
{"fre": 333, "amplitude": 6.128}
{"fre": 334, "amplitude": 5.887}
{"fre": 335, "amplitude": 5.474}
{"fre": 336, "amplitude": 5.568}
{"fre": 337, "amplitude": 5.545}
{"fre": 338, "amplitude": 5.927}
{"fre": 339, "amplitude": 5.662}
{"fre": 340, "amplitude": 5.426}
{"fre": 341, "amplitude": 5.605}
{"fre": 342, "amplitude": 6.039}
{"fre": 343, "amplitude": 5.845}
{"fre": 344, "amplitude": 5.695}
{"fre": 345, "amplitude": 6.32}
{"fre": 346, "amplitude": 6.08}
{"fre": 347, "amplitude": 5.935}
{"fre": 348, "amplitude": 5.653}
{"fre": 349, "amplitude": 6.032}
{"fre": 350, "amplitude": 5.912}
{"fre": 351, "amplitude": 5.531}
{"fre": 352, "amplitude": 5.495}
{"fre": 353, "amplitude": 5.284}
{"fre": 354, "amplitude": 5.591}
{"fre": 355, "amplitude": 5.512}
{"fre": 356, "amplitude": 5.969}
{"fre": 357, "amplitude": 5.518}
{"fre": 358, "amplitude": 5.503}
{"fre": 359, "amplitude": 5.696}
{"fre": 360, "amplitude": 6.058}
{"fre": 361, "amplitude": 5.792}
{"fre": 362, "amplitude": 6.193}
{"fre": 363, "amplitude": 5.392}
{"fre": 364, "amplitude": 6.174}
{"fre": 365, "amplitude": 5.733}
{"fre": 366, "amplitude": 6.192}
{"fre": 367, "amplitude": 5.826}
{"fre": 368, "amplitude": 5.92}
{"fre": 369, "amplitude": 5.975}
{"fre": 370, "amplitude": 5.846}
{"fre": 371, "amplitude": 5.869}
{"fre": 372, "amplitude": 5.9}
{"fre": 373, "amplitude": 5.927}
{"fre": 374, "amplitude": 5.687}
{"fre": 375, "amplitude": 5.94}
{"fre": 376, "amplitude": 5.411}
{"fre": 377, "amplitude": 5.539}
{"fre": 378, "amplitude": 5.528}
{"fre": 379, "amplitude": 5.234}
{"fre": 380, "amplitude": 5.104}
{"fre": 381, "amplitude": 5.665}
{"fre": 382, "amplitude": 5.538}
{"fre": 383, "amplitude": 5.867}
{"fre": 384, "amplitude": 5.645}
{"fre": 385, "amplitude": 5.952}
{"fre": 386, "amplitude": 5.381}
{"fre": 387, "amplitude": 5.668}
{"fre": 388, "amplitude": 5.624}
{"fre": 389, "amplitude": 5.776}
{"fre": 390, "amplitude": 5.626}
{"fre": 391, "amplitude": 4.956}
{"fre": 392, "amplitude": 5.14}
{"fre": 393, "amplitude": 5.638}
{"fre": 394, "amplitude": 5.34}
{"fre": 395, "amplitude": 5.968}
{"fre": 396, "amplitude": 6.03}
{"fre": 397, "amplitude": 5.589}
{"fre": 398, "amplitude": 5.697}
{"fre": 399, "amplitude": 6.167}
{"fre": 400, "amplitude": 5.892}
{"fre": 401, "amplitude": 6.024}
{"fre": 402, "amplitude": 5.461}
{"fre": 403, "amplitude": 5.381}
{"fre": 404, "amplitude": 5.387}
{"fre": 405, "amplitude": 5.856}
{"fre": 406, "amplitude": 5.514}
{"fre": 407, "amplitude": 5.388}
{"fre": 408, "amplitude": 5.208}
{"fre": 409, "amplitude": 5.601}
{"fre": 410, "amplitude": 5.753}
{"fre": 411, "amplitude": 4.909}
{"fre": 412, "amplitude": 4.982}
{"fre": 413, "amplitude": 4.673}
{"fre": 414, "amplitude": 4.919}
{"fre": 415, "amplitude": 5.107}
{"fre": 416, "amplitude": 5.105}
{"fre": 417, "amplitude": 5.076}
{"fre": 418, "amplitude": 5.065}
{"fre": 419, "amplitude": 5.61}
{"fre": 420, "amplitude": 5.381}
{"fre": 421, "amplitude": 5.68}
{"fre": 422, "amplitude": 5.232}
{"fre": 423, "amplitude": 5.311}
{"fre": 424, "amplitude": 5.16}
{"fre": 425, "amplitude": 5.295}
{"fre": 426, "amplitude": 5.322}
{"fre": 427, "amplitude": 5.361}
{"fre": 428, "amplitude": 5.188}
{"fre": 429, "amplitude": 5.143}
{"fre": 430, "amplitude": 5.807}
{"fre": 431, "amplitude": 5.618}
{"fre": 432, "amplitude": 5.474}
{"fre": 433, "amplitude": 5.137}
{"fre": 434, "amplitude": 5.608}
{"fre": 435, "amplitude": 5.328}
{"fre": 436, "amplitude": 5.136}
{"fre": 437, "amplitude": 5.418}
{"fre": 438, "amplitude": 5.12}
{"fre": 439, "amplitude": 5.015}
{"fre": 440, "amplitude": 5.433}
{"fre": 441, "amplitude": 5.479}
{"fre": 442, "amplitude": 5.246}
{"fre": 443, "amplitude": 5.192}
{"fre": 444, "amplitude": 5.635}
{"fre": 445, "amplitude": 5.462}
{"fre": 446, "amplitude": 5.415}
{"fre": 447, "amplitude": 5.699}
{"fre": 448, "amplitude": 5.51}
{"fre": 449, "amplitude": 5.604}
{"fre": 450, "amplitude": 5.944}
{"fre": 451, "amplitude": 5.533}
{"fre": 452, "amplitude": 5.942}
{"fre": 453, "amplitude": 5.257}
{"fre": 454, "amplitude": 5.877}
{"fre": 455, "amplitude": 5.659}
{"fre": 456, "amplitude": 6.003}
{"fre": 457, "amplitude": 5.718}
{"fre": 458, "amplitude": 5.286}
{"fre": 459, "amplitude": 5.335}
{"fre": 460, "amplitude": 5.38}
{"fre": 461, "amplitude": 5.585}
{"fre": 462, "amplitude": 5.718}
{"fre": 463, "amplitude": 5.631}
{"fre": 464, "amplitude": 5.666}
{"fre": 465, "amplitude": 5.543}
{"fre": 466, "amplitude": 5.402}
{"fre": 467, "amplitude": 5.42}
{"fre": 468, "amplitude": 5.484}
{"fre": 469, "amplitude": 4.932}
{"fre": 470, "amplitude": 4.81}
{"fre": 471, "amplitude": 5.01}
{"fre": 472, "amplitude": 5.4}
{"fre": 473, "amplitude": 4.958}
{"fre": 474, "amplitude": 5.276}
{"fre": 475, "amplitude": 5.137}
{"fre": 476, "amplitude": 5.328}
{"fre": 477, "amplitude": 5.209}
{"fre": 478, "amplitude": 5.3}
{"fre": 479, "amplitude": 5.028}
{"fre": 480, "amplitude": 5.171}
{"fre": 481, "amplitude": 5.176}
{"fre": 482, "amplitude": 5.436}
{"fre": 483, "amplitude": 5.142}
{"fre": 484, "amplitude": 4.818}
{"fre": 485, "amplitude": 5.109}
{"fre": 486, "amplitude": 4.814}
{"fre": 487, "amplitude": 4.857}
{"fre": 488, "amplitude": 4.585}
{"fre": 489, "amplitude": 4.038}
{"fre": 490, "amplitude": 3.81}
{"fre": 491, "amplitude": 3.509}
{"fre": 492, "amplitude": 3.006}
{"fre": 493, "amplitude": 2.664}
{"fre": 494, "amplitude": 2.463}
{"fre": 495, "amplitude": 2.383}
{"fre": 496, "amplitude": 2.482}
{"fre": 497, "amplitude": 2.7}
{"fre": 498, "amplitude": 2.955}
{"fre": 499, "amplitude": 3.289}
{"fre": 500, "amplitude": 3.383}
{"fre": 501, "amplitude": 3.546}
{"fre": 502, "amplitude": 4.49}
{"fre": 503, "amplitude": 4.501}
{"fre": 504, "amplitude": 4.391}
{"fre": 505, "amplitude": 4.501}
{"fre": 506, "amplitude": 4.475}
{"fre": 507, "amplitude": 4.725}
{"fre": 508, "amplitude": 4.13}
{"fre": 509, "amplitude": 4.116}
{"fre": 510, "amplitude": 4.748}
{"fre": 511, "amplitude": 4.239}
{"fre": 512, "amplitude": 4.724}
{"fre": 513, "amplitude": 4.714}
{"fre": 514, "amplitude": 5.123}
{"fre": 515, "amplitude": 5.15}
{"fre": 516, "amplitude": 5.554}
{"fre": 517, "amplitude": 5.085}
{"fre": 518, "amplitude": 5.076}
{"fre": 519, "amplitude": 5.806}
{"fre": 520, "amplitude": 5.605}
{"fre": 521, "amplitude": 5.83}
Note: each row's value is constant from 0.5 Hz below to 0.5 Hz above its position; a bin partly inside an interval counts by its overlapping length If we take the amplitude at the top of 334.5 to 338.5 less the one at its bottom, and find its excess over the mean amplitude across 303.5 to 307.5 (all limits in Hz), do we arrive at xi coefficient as -4.8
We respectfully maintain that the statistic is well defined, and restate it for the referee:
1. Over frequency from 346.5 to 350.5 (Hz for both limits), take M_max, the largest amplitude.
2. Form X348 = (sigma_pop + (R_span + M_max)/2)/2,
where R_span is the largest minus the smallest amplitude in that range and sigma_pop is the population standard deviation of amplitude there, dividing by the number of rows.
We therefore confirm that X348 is 1.67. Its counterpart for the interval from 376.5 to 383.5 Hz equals 1.78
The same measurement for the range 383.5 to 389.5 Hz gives 1.72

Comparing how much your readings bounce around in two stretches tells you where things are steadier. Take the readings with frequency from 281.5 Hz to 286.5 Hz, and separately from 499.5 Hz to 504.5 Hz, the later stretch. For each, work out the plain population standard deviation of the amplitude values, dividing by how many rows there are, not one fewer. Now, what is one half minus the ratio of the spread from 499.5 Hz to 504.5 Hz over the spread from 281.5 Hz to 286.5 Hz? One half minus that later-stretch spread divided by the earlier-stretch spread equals -1.3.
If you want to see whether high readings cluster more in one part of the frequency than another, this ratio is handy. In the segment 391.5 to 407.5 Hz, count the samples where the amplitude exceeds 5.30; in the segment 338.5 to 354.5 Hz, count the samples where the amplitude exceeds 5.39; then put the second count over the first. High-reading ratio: 1.0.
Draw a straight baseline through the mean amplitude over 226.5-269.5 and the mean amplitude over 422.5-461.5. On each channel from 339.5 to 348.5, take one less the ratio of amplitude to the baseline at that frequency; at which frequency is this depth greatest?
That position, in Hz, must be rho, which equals 340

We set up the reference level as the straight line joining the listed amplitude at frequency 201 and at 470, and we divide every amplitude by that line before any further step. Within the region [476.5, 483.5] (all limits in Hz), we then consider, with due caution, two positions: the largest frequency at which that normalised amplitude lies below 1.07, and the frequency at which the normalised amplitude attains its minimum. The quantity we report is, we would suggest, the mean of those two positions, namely 479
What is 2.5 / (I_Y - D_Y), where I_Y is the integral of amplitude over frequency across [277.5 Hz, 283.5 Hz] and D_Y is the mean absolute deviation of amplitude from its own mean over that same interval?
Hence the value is 0.077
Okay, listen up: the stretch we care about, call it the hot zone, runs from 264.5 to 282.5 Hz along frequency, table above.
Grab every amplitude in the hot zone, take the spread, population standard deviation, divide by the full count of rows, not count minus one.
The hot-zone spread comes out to 0.24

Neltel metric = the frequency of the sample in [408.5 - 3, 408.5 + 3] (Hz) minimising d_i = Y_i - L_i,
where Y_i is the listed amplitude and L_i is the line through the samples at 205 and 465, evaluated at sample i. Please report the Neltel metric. 411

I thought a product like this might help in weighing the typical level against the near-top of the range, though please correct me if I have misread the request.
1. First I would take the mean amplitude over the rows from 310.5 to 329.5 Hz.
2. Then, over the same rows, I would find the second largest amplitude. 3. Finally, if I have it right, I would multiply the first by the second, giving 35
